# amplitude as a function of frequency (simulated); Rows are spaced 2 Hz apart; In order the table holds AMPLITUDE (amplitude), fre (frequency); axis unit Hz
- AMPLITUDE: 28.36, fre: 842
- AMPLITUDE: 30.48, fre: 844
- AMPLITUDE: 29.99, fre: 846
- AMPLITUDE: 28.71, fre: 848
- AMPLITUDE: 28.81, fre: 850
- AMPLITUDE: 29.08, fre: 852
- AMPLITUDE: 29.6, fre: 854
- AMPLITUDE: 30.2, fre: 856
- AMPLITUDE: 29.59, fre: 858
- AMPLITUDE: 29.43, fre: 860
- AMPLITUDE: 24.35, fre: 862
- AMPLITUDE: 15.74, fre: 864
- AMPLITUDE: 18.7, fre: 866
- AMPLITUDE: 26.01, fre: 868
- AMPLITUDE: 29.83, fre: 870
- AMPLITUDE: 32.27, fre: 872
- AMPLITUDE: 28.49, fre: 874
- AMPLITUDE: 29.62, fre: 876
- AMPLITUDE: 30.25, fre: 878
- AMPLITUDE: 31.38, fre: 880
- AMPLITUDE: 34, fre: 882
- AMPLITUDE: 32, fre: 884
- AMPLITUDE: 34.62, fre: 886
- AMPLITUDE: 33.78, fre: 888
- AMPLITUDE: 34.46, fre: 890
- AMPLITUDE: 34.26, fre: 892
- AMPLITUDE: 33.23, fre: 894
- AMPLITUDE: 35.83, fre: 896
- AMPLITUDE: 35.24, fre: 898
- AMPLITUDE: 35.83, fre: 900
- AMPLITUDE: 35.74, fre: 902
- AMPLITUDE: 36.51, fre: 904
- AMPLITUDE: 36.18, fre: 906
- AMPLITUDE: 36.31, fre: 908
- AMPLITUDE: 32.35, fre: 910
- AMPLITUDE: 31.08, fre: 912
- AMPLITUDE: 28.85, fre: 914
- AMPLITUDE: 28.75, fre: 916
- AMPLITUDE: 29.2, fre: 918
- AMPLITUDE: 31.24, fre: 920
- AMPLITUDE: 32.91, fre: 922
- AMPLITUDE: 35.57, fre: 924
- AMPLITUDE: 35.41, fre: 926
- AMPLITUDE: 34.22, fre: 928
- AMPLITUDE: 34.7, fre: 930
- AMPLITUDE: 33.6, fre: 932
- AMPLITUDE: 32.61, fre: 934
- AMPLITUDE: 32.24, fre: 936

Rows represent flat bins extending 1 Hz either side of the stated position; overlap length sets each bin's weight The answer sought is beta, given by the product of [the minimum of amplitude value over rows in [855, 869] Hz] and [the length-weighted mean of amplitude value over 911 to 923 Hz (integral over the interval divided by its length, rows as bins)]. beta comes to 478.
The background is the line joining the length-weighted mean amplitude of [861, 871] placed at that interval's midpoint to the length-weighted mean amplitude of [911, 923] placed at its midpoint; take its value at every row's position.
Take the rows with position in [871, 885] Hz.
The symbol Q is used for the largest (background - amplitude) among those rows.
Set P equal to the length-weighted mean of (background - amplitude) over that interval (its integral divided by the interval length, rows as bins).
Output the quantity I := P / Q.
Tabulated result 1.5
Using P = -6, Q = -4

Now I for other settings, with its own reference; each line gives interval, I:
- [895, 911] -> 2.4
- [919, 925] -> 4.7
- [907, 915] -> -2.5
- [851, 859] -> 1.1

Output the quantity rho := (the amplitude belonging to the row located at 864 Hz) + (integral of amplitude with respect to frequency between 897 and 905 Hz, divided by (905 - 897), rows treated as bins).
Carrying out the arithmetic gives 52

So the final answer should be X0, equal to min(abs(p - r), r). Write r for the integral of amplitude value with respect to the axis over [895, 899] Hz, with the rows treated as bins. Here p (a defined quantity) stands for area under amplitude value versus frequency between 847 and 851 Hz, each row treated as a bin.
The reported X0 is 27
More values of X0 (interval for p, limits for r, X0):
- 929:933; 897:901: 6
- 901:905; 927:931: 7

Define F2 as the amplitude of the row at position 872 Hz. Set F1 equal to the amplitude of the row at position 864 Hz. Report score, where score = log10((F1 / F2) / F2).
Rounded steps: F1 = 15.74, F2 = 32.27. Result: -1.82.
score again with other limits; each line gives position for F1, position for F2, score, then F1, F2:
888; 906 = -1.59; 33.78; 36.18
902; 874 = -1.36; 35.74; 28.49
